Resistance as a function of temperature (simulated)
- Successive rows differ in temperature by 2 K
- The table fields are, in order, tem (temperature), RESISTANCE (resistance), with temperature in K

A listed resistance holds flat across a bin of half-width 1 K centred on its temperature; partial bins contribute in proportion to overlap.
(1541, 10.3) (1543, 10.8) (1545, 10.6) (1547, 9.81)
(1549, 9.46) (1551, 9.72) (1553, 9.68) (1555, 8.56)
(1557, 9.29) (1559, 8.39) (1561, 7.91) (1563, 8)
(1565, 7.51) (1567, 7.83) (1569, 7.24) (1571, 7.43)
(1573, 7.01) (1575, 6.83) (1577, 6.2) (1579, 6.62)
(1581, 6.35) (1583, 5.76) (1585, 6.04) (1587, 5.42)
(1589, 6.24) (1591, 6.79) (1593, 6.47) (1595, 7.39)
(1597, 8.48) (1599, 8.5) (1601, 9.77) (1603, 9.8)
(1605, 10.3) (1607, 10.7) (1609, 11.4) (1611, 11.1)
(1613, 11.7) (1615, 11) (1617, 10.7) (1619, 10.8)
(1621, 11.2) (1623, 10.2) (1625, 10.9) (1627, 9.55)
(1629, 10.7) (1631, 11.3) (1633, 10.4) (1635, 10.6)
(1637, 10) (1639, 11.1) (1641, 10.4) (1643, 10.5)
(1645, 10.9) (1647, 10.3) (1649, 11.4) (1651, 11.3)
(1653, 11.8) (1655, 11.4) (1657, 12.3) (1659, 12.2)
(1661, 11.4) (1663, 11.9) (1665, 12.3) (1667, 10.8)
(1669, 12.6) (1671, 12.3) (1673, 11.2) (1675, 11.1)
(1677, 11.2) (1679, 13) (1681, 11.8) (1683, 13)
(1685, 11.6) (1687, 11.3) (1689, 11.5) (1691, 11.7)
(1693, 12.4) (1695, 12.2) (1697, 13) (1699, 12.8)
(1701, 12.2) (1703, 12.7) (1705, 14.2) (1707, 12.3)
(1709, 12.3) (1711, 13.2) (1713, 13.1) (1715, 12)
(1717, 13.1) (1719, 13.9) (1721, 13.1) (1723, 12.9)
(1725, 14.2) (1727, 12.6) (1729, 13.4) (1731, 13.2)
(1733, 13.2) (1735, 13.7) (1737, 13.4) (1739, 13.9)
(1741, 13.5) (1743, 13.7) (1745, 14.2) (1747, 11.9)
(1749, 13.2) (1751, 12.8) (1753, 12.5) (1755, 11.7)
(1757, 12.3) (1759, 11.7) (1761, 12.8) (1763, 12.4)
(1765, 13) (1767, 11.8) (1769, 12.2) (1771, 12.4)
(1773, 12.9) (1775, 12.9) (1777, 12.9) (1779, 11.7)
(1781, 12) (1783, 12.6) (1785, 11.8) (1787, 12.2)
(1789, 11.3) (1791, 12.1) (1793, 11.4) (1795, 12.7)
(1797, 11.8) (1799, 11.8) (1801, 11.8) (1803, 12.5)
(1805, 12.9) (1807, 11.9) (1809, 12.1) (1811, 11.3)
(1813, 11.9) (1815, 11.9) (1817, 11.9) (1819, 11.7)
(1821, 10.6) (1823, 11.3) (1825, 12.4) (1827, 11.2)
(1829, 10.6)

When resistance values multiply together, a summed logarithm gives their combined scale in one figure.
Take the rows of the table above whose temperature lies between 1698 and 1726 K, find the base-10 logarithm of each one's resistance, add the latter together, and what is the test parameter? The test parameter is 15.6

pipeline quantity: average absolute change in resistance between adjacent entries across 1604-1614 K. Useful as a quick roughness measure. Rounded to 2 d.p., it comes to 0.50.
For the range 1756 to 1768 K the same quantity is 0.78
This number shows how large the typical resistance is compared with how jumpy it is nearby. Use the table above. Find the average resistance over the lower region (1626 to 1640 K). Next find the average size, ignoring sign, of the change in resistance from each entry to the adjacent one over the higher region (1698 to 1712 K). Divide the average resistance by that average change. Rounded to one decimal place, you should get 11.7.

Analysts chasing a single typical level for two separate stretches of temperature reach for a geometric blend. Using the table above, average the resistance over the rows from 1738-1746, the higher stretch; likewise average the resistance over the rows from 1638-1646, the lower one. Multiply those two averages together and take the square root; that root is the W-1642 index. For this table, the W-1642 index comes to 12.2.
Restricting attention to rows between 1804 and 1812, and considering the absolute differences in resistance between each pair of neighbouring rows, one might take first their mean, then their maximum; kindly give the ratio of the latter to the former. 1.5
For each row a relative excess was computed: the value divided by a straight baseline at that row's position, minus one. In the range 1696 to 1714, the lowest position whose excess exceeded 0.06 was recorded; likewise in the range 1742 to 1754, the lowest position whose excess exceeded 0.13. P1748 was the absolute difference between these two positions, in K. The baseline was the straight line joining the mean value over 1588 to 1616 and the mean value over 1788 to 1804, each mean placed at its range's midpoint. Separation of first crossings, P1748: 46 K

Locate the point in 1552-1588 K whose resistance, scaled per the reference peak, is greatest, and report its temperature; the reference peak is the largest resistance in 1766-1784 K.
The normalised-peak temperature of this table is 1553 K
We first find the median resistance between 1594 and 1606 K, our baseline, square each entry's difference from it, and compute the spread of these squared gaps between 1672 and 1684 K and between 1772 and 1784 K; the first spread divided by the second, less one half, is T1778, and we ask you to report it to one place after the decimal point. 1.1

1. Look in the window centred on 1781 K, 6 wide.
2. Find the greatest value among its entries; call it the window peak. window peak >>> 12.6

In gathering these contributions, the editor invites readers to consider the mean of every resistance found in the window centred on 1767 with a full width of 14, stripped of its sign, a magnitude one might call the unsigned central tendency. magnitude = 12.5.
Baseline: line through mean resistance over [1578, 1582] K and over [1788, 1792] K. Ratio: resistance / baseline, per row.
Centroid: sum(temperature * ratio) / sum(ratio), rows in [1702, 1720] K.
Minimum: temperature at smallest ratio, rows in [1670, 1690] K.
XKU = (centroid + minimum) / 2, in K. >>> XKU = 1699.0 K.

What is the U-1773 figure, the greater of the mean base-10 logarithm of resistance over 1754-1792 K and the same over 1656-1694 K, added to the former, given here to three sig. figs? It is 2.18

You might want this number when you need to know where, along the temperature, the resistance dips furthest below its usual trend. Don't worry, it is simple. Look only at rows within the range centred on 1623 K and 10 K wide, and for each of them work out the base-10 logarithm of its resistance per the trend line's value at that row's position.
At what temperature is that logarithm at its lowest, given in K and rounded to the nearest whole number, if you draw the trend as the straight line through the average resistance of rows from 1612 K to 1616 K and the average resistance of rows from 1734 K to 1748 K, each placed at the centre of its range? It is 1627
